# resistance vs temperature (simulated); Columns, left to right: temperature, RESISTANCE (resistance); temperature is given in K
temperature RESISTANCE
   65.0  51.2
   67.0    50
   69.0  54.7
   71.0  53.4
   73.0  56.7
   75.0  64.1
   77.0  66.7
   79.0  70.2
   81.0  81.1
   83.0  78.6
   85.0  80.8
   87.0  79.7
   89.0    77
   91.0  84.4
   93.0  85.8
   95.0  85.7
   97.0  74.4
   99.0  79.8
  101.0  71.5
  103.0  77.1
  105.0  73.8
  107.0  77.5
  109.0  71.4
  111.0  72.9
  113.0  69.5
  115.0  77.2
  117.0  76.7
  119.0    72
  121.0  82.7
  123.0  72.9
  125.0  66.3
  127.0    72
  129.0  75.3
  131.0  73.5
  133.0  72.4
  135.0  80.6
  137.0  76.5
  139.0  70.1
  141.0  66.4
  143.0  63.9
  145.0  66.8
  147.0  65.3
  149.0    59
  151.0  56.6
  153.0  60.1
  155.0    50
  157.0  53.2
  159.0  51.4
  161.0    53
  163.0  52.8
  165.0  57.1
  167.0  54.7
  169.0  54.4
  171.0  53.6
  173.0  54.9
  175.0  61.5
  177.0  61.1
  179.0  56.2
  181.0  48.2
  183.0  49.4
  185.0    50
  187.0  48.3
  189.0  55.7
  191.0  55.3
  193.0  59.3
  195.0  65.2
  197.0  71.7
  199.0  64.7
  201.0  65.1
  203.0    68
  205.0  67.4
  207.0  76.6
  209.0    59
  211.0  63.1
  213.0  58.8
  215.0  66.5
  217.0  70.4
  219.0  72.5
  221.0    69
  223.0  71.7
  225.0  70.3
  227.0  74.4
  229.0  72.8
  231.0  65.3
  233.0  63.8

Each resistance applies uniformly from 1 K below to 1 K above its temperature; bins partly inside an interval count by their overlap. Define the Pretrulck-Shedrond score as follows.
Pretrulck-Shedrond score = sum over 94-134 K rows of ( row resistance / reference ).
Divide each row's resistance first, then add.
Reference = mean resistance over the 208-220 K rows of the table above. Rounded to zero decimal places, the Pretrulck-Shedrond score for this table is 23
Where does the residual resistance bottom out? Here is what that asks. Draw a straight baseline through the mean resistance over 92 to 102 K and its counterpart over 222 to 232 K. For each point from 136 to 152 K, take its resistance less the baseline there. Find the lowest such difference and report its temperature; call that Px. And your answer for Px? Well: 151.0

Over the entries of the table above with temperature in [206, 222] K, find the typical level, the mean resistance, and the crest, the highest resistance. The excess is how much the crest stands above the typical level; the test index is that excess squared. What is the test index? 92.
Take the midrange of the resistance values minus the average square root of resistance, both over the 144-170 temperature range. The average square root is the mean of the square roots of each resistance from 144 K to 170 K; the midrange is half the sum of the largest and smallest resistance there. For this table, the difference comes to 50.9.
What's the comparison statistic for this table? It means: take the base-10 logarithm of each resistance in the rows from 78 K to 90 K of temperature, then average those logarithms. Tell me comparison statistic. 1.89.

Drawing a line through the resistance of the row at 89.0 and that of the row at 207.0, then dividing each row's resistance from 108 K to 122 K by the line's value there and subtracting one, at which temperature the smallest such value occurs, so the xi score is 113.0 K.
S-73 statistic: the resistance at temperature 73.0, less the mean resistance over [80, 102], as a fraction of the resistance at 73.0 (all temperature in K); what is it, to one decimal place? -0.4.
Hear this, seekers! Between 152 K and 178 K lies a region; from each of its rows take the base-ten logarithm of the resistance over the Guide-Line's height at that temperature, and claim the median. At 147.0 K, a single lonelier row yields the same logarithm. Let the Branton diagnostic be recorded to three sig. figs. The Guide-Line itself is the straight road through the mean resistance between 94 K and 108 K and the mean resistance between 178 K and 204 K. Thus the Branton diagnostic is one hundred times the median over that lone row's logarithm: 446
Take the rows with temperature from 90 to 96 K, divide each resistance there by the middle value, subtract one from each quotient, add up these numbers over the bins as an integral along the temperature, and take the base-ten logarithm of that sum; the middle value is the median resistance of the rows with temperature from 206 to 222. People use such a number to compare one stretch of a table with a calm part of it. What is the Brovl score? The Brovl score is 0.19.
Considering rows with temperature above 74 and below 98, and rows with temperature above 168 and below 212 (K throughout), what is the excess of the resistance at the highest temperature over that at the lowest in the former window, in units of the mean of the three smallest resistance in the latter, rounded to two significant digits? 0.21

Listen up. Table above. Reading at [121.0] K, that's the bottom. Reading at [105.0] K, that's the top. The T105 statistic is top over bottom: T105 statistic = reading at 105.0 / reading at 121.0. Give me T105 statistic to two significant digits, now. 0.89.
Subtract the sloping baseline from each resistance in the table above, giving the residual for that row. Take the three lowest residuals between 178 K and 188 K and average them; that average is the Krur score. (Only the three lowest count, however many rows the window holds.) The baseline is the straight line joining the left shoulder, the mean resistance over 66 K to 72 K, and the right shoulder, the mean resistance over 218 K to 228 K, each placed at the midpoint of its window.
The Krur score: -18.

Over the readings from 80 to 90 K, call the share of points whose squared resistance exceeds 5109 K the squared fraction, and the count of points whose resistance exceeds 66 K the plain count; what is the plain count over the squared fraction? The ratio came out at 5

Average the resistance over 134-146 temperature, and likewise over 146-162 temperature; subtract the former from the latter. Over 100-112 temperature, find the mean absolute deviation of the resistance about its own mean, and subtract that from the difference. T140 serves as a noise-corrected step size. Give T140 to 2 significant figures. -17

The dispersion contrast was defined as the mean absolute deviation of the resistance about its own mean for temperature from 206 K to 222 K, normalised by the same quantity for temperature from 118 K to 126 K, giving 1.11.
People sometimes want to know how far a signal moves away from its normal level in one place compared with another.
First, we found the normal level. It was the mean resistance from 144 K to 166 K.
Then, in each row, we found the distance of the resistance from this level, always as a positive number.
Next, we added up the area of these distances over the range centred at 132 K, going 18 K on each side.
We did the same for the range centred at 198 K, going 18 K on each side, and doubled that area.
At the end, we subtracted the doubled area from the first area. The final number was -17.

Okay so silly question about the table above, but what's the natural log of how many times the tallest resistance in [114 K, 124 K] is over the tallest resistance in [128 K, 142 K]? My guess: 0.03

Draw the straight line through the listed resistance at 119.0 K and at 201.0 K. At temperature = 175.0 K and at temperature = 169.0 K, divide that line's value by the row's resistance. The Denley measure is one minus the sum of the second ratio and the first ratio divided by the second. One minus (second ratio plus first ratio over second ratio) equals -1.12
